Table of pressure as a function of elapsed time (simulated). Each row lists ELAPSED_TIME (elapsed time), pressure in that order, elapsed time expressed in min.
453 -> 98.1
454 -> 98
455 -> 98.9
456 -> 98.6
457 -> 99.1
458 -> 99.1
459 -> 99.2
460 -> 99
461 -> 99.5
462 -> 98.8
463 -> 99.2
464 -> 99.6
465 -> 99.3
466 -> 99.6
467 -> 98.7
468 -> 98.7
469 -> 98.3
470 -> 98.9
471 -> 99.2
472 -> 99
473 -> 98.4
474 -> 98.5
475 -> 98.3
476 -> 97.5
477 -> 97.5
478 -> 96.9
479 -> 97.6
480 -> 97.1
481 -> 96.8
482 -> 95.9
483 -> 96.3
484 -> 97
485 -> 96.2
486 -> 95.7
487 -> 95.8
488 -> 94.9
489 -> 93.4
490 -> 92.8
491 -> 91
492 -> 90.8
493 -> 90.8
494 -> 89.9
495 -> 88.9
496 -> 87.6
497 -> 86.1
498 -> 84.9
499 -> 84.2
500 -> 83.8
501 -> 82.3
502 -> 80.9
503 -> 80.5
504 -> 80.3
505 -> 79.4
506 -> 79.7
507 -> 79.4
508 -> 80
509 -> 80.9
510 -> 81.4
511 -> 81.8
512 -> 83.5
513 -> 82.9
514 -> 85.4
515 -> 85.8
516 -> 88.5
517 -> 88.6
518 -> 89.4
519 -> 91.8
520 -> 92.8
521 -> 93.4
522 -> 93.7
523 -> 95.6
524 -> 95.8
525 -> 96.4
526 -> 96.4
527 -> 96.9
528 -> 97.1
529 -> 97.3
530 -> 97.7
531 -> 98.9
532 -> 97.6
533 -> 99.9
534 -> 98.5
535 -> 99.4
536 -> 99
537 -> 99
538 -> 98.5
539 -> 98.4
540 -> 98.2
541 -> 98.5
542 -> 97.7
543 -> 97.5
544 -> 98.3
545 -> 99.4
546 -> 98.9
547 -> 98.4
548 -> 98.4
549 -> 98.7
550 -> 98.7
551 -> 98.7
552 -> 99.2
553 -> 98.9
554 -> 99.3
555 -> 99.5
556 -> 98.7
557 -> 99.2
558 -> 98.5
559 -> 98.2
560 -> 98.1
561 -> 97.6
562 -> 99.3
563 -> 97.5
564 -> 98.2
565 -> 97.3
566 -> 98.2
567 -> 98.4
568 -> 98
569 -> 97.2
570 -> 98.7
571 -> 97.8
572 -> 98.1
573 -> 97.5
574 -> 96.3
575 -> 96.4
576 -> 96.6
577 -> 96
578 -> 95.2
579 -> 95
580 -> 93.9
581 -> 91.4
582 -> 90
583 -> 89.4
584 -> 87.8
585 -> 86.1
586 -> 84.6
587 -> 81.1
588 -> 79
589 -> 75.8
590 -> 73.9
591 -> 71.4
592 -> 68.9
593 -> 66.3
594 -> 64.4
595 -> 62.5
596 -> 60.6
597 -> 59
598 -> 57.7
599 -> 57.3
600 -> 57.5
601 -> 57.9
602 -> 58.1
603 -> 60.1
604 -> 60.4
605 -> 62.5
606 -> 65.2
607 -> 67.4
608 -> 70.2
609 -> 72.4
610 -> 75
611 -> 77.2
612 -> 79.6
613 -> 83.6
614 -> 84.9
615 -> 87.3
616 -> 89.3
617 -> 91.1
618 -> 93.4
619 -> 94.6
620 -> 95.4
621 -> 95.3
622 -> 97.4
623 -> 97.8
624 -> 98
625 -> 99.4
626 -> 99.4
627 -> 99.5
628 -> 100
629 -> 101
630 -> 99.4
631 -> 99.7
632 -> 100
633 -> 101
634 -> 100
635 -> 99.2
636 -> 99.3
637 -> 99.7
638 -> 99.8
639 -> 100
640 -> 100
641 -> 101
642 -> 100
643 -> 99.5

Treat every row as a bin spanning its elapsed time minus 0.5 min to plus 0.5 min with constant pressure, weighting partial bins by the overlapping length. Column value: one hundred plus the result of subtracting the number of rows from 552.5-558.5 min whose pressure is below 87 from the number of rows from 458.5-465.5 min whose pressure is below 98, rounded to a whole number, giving 100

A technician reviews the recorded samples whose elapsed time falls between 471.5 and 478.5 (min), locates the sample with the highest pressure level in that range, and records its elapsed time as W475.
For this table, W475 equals 472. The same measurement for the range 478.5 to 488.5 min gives 479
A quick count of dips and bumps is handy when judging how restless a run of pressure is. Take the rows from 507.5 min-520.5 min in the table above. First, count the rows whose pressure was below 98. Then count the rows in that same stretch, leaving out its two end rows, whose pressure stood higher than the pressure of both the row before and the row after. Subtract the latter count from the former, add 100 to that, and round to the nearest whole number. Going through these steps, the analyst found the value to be 112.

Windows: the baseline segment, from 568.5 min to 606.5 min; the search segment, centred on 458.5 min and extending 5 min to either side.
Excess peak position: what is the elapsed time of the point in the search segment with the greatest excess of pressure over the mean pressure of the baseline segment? 461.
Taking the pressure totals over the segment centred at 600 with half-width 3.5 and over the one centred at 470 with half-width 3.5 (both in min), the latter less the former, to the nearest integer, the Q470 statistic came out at 284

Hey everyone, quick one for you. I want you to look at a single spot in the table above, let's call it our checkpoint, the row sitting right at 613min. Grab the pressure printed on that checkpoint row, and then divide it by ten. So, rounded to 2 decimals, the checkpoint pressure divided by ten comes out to 8.36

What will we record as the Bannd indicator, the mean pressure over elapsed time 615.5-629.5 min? 96.5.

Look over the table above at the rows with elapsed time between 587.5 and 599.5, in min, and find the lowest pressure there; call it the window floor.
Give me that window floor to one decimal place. 57.3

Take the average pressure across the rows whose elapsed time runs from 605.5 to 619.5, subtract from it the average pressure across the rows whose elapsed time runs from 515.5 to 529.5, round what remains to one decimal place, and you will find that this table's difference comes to -13.0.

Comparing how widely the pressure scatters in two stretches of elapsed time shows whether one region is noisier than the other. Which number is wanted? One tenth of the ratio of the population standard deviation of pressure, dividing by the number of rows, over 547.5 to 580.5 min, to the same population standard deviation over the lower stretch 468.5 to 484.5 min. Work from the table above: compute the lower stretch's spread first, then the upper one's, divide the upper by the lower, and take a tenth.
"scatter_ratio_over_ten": 0.14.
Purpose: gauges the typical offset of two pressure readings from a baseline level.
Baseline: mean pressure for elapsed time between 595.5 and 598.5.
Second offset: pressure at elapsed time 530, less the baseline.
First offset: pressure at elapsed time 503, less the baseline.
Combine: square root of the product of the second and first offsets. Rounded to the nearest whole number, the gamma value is 29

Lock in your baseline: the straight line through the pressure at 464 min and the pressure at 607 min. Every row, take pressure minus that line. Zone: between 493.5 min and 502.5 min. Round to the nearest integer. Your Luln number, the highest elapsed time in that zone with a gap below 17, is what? 502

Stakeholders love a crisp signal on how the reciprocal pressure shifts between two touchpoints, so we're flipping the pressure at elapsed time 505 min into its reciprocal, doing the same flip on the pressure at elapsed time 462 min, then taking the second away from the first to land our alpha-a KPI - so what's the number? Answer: 0.0025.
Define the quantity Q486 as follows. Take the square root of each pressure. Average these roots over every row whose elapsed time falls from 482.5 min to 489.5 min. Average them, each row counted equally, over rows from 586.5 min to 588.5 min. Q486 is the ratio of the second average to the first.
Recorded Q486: 0.91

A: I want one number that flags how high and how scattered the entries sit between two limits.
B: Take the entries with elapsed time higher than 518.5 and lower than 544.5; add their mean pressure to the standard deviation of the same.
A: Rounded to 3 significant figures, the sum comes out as 99.2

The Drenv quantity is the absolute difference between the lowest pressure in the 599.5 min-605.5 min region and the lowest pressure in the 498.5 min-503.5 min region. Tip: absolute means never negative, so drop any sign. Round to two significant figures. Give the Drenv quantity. 23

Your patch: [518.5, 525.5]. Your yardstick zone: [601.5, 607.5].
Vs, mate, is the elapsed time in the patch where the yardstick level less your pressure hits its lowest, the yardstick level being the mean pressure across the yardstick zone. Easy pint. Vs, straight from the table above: 525 min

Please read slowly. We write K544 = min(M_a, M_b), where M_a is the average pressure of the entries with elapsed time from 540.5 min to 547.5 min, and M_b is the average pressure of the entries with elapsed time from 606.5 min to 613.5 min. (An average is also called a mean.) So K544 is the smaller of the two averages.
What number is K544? 75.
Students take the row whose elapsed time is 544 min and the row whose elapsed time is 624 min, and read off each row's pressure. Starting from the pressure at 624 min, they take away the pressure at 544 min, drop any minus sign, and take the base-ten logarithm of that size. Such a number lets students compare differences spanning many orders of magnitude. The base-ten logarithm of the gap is -0.52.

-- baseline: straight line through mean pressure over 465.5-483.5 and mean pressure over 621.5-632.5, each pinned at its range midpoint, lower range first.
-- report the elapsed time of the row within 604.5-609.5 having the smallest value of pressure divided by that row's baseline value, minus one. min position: 605 min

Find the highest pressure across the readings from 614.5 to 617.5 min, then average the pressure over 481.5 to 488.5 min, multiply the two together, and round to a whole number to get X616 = 8743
